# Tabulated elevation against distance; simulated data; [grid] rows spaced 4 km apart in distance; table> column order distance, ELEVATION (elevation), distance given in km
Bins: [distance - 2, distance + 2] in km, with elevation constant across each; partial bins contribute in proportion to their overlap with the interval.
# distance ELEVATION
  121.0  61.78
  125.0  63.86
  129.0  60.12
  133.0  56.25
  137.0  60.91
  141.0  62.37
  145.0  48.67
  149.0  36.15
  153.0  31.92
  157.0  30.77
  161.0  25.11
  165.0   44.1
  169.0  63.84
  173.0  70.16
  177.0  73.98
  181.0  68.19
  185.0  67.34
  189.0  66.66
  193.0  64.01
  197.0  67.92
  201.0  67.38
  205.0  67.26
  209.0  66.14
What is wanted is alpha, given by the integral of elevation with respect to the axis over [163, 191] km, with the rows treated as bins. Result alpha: 1817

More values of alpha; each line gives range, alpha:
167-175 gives 536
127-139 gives 709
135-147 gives 688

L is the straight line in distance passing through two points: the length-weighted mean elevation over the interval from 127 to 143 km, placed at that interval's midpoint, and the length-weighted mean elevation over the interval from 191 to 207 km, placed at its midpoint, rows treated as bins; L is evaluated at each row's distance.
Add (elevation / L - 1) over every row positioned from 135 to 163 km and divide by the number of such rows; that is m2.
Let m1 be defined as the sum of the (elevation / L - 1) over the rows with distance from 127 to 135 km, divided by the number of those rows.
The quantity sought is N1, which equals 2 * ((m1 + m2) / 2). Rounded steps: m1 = -0.02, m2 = -0.31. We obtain -0.33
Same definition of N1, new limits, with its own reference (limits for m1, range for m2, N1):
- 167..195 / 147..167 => -0.41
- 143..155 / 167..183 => -0.29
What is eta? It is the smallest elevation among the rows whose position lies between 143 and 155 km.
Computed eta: 31.92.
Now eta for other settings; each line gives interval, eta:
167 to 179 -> 63.84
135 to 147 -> 48.67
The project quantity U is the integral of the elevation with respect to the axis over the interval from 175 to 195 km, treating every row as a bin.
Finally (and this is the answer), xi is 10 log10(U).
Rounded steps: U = 1361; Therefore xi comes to 31.3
